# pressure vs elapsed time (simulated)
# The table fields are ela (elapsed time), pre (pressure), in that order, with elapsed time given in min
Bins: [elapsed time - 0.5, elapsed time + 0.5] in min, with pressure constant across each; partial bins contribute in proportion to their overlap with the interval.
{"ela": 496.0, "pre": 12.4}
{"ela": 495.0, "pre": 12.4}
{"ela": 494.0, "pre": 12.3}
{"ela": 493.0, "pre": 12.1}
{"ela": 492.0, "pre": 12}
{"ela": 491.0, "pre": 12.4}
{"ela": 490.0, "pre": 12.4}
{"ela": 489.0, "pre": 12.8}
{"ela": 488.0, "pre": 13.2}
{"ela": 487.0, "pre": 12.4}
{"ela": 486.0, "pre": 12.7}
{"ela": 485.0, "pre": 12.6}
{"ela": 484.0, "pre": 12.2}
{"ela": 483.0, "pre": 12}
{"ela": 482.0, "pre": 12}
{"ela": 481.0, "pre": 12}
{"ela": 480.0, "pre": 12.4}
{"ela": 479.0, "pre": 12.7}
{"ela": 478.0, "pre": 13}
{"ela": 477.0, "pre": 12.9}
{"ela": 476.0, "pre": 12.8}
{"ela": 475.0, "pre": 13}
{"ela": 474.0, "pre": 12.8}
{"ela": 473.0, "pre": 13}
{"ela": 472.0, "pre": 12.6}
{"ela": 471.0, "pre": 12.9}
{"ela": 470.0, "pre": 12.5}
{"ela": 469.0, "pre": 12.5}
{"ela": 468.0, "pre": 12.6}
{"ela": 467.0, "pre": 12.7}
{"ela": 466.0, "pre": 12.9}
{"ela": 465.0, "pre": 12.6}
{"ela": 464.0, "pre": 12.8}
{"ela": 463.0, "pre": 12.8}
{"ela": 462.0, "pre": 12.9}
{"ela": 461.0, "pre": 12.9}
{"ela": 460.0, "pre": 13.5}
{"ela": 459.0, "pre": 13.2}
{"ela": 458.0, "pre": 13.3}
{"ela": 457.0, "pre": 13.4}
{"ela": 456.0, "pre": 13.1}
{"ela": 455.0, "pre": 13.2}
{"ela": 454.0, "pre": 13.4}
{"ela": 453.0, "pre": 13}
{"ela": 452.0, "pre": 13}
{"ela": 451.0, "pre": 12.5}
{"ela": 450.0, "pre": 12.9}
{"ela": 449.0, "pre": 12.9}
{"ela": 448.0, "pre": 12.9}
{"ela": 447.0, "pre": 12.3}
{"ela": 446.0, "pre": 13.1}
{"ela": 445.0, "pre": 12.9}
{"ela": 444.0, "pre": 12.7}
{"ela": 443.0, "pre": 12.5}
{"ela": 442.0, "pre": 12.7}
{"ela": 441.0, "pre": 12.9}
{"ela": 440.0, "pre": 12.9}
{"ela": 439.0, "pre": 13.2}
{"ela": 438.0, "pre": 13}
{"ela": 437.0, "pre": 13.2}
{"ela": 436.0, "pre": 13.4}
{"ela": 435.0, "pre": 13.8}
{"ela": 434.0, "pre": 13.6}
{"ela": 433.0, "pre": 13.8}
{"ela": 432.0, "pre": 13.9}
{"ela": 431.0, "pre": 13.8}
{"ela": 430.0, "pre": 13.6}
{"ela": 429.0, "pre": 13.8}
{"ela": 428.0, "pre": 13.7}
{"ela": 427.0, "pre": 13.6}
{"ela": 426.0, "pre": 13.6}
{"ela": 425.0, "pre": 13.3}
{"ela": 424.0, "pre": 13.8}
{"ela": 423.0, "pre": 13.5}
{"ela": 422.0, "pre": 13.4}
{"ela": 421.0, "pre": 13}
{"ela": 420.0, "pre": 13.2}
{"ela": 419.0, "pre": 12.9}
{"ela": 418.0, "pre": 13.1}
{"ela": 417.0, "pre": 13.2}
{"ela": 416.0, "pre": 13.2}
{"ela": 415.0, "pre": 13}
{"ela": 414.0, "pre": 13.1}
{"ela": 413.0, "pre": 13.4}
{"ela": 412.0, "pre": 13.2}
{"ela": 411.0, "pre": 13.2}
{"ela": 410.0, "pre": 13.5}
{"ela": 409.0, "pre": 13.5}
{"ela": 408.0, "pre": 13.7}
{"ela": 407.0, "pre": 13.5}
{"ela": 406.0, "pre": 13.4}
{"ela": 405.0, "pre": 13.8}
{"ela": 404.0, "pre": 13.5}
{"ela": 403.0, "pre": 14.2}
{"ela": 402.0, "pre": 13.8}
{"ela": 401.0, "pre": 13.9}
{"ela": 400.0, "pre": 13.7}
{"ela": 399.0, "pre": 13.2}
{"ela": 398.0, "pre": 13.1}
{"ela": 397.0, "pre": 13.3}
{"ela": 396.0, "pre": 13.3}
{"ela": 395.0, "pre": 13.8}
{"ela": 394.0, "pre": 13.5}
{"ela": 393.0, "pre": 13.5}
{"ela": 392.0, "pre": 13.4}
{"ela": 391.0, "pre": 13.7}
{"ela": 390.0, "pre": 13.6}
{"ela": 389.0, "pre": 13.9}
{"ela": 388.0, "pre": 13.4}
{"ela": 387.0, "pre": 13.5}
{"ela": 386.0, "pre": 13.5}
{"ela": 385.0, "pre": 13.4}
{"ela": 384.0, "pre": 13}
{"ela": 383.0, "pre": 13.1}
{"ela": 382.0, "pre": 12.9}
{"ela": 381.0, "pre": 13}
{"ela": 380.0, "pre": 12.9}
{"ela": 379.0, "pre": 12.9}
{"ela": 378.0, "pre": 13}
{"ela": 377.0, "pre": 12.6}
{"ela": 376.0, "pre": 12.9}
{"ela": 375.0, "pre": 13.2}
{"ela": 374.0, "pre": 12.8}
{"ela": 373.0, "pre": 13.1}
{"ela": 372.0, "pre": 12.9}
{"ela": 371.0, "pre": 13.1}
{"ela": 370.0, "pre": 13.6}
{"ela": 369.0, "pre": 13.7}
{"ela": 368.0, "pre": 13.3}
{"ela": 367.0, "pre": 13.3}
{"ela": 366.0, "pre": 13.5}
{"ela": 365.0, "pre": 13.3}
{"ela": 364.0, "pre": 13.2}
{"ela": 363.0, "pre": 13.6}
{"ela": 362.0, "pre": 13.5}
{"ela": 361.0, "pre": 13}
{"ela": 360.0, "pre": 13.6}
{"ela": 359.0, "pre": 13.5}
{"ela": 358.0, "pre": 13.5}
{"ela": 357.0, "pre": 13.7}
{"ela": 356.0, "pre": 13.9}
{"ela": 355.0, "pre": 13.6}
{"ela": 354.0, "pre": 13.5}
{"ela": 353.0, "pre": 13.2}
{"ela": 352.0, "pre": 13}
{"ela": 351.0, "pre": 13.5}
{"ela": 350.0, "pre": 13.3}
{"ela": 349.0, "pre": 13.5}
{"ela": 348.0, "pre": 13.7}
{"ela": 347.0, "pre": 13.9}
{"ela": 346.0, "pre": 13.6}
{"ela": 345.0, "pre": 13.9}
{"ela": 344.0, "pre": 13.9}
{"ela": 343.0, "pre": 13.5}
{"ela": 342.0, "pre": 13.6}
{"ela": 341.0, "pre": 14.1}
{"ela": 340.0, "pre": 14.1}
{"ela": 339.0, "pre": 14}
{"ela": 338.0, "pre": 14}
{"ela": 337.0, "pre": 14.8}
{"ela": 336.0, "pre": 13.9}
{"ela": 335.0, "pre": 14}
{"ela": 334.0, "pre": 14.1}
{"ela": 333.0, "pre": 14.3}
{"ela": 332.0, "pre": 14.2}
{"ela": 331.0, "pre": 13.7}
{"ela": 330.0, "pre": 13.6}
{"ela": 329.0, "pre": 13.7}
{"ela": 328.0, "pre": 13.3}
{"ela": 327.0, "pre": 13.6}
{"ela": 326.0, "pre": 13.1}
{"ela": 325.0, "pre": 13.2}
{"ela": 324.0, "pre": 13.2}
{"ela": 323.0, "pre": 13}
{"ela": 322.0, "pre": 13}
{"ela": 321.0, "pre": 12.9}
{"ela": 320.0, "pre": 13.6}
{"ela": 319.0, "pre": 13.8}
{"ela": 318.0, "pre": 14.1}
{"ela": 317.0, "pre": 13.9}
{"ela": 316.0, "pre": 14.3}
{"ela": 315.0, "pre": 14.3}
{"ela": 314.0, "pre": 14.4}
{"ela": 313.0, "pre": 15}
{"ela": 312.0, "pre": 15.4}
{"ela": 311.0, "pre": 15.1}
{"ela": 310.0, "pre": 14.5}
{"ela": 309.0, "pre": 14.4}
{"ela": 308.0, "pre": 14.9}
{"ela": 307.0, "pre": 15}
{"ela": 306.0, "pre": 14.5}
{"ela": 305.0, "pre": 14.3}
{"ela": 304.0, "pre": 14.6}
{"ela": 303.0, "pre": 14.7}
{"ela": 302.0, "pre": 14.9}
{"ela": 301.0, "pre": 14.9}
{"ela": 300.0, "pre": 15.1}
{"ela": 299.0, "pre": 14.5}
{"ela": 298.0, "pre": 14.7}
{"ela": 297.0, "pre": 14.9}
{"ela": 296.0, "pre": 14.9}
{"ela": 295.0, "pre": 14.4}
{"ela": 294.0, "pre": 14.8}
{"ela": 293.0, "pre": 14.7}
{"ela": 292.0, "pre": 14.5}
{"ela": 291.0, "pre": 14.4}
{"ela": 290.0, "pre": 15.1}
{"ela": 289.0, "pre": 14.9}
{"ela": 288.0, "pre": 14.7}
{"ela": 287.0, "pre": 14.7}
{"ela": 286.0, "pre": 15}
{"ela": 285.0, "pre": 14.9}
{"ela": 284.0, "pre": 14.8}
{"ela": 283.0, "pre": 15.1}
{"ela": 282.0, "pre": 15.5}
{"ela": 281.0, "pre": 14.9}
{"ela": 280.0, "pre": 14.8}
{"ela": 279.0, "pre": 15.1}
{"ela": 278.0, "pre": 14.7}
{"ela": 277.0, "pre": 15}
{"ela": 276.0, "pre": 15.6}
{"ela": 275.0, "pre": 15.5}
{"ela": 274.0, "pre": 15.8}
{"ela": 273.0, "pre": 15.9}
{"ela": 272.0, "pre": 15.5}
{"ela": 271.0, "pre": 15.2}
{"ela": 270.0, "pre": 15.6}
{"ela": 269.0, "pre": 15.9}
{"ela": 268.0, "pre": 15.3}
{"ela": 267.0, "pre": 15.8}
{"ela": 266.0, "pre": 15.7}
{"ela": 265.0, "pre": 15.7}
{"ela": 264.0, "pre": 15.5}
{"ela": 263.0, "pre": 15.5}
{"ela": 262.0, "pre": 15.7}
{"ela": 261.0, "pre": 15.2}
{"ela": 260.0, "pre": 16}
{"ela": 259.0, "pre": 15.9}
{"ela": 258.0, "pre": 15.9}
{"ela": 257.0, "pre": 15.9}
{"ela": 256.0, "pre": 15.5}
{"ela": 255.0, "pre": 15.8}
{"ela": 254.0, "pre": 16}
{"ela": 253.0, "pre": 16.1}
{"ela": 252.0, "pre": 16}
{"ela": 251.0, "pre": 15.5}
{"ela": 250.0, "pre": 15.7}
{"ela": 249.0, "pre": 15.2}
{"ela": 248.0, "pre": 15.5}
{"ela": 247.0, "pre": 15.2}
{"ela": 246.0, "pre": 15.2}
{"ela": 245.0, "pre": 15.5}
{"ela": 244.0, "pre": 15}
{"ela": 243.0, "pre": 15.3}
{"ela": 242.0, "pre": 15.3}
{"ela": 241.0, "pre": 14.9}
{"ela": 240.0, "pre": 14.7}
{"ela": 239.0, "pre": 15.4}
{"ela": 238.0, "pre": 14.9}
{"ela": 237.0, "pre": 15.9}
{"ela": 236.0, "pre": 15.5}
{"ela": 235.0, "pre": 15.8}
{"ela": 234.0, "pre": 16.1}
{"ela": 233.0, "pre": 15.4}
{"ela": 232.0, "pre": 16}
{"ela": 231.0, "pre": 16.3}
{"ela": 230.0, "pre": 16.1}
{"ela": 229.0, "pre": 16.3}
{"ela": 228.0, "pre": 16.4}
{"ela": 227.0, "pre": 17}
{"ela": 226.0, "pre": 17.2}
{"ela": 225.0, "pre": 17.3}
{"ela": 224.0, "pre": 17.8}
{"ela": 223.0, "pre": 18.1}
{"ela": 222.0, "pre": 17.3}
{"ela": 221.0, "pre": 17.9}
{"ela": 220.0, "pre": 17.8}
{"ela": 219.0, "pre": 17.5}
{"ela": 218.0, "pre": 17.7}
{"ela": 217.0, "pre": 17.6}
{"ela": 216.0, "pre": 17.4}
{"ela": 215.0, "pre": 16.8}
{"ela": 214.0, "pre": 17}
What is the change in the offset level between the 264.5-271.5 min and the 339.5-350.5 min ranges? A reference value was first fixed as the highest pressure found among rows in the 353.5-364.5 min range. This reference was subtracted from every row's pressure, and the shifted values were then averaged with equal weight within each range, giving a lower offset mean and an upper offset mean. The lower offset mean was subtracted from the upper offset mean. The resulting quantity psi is -1.86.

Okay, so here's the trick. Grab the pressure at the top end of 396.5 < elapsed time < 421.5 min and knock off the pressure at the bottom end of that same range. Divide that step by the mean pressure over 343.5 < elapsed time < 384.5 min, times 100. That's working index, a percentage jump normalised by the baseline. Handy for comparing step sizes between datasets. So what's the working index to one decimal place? -2.3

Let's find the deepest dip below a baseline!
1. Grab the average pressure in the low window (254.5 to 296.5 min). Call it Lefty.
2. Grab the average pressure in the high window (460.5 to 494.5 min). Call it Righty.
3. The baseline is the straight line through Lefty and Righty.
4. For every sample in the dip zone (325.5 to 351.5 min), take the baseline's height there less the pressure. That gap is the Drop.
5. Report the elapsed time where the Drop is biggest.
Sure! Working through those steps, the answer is 326.0 min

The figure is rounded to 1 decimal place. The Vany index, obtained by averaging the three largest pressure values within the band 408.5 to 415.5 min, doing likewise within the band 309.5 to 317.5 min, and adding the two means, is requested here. 28.6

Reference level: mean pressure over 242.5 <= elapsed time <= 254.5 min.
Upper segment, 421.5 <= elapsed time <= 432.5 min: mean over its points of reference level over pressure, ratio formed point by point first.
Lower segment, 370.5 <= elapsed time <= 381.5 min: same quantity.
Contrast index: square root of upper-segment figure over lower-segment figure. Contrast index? 0.97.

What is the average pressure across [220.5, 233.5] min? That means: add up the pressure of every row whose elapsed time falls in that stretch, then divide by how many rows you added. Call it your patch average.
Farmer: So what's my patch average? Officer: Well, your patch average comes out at 16.9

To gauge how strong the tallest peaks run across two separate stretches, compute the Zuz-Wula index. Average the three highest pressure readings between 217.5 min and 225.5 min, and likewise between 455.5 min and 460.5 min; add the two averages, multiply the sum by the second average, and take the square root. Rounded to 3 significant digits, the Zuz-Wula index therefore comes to 20.5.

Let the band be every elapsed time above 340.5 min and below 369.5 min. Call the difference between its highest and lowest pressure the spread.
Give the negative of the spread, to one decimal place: -1.1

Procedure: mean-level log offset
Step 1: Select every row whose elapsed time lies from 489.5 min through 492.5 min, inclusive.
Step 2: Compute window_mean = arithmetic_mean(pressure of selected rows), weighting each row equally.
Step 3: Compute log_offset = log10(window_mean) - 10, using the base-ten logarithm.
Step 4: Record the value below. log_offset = -8.91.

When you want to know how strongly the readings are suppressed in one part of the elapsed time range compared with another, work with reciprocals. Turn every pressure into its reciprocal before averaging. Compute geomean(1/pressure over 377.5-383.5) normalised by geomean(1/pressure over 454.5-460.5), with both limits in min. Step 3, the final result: 1.02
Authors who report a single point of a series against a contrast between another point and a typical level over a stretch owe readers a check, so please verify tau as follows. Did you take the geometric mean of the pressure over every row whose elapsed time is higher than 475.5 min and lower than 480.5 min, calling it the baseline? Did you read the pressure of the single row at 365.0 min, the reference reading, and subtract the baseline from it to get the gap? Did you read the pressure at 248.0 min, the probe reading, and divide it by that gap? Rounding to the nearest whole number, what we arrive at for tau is 29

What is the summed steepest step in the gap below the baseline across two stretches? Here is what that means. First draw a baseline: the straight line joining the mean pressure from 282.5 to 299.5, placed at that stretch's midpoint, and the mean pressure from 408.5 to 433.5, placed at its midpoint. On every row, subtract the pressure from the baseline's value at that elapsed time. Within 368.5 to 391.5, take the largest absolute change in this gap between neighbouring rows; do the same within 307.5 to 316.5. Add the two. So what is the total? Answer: 1.1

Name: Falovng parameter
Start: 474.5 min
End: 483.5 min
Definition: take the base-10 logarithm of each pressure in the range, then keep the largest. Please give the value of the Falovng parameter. 1.11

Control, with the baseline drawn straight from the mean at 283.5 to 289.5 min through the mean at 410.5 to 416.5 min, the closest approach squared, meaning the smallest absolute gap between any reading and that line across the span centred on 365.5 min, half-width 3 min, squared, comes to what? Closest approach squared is 0.057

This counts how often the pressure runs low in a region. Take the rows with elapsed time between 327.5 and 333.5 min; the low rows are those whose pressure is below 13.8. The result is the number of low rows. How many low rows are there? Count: 4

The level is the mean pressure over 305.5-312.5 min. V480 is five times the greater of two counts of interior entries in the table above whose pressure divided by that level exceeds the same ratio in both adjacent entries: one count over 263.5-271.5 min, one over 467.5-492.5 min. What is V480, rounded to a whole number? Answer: 30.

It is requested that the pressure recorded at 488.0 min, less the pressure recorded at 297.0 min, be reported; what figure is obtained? -1.7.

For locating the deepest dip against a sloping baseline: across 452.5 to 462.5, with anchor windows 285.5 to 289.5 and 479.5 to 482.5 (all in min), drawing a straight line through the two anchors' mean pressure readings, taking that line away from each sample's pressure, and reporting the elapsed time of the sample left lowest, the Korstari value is 453.0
